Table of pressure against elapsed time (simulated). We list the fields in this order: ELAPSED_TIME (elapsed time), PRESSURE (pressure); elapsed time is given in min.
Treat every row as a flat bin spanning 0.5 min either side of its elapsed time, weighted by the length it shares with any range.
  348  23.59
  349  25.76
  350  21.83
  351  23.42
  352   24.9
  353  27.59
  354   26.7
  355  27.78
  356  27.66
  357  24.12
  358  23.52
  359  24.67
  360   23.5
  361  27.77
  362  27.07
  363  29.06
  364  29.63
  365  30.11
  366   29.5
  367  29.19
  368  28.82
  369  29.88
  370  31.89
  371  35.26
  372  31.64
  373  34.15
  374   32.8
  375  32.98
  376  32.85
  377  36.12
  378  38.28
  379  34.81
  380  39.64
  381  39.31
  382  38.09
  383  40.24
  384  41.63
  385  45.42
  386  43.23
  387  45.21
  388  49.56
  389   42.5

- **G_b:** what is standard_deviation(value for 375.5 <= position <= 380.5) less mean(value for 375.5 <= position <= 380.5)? -34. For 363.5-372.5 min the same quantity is -29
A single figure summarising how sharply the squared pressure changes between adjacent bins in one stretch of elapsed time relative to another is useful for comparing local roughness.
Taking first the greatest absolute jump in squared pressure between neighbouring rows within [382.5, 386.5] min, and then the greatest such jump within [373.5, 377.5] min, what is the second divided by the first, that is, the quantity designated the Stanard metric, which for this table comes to 0.7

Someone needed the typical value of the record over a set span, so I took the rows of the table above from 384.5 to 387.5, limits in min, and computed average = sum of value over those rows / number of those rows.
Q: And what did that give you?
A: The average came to 45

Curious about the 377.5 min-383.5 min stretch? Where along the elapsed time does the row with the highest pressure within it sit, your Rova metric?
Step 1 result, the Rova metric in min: 383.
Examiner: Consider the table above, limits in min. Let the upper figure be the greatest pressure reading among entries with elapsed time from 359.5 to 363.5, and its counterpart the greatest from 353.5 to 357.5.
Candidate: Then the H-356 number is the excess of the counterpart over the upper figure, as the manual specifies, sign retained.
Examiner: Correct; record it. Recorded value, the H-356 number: -1.3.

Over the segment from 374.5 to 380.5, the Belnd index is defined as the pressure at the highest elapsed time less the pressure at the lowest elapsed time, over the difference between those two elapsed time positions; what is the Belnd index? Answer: 1.3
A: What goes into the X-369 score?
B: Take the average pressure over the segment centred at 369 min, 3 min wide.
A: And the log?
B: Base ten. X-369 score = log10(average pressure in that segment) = 1.48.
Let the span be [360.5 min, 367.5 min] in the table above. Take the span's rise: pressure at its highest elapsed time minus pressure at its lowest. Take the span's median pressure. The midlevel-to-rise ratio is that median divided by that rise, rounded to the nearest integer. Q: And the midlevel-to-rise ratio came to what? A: 21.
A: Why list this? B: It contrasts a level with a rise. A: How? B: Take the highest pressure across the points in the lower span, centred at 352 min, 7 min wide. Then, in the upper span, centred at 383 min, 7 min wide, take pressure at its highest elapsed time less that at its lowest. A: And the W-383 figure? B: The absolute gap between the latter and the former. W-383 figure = 24.2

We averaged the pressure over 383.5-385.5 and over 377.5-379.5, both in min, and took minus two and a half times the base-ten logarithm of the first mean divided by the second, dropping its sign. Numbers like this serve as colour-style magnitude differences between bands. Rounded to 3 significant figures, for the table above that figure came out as 0.190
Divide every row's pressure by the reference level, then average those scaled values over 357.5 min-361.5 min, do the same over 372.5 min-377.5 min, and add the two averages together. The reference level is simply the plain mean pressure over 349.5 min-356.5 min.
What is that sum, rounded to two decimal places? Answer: 2.28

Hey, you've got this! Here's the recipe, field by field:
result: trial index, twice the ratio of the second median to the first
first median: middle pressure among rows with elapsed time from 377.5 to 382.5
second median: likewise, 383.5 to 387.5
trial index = 2.3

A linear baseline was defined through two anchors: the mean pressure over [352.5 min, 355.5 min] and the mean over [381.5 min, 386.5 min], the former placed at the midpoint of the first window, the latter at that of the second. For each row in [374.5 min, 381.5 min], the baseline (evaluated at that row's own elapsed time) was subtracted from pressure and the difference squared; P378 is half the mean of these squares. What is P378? 5.1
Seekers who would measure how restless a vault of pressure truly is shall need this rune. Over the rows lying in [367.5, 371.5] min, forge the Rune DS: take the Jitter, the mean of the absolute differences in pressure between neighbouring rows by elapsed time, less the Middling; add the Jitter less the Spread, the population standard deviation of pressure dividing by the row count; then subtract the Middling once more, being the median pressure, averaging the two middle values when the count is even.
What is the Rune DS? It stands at -60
